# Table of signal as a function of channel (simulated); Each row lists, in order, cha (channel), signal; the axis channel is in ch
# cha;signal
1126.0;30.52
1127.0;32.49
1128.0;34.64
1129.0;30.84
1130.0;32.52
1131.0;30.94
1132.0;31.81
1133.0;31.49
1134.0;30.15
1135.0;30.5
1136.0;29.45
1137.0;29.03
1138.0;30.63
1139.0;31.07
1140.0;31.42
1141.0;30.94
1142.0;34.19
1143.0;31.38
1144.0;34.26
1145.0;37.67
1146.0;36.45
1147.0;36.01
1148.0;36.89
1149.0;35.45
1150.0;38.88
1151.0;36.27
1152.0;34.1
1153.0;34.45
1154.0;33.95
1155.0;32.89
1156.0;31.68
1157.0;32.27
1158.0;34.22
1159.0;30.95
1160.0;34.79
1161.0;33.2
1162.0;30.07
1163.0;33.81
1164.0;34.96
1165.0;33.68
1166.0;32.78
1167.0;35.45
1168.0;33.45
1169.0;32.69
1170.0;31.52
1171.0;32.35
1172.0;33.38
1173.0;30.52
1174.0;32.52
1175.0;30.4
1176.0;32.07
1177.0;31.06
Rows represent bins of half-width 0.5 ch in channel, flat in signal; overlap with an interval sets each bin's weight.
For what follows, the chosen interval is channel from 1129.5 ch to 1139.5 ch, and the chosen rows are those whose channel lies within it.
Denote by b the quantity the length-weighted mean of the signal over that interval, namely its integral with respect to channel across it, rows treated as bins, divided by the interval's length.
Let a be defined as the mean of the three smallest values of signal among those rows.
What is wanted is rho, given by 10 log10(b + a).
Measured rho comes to 17.8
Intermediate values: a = 29.5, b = 30.8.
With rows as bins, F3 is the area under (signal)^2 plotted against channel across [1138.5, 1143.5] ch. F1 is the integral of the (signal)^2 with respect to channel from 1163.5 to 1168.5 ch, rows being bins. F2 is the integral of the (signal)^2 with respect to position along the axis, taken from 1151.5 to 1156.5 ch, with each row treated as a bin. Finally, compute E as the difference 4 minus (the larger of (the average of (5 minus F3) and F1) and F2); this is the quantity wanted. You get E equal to -5584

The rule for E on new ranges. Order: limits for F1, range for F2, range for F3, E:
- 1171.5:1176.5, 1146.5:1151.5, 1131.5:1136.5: -6737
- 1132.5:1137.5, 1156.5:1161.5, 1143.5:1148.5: -5479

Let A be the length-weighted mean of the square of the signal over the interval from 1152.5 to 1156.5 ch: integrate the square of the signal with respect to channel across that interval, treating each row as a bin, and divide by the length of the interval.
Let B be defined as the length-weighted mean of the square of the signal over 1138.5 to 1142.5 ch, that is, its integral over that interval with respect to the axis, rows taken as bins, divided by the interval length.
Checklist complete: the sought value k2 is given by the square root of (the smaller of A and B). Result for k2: 31.9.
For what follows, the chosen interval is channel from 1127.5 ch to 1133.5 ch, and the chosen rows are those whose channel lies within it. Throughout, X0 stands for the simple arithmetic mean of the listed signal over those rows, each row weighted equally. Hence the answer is 32.0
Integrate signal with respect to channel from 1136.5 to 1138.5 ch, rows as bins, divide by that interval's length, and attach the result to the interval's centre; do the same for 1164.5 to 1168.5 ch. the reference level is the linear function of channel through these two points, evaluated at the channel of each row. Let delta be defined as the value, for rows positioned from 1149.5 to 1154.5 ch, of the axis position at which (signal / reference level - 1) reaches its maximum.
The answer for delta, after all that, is 1150.0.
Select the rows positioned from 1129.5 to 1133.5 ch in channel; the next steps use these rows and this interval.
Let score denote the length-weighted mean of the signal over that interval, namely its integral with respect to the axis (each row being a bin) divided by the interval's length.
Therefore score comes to 31.7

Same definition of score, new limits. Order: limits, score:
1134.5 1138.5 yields 29.9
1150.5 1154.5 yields 34.7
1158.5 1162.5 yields 32.3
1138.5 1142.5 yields 31.9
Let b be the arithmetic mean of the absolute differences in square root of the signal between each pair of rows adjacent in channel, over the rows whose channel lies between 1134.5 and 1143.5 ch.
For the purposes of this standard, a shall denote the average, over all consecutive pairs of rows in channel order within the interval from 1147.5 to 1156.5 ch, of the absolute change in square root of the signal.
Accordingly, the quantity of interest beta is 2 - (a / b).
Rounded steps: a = 0.133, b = 0.116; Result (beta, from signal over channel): 0.85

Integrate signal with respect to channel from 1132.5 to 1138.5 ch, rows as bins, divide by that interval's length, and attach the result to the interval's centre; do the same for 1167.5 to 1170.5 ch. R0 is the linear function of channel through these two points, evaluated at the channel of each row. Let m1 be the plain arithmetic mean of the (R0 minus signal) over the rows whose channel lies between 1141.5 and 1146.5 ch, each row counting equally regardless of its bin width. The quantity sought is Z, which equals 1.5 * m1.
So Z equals -6.0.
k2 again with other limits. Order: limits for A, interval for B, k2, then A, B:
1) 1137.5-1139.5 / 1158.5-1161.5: 30.9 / 952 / 1090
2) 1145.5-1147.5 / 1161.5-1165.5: 33.2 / 1313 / 1101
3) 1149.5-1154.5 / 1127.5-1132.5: 32.2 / 1266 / 1036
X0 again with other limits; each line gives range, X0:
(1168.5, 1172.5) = 32.5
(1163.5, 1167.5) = 34.2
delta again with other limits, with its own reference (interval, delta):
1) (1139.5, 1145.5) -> 1145.0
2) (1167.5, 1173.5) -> 1168.0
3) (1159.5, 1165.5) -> 1160.0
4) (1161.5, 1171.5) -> 1167.0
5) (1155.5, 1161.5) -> 1160.0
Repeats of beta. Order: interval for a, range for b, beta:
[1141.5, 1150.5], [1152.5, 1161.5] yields 0.86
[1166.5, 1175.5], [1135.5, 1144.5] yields 0.96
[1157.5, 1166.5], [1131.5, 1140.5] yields -1.10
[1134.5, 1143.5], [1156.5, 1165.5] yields 1.47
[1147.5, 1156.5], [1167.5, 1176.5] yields 1.03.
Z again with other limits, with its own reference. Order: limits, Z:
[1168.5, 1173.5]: 0.9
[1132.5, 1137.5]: 0.1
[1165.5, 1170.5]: -1.0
